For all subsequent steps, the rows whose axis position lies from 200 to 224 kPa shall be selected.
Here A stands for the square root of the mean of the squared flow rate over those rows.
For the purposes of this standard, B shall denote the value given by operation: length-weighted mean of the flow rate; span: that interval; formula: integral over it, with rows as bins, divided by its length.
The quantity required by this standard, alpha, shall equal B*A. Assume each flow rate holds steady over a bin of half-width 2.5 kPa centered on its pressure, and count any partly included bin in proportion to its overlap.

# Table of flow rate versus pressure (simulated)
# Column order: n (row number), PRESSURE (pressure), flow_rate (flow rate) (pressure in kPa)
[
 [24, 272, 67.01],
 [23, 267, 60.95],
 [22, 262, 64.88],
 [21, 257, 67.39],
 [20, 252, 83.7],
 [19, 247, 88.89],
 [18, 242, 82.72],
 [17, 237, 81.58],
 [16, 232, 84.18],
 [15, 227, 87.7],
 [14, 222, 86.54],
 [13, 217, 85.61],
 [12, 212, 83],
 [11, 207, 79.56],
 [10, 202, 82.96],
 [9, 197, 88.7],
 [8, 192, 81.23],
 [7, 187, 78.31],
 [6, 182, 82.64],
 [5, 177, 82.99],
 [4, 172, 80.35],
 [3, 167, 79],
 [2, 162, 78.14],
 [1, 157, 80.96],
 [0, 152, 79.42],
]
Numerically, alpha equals 6977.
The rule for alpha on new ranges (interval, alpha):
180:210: 6768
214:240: 7241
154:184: 6506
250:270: 4801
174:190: 6611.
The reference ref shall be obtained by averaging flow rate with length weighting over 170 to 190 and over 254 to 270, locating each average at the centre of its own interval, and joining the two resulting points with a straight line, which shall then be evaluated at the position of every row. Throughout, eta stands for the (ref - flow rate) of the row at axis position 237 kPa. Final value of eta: -12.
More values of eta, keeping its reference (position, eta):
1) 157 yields 5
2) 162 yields 6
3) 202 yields -6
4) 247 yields -21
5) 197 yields -11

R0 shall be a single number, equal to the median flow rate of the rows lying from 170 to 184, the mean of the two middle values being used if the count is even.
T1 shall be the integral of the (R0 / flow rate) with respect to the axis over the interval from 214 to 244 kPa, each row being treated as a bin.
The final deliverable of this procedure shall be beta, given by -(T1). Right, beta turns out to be -29.3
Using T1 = 29.3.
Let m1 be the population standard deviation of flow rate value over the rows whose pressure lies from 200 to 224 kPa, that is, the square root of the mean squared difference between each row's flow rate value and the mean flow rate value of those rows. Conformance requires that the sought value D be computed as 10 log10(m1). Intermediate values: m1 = 2.4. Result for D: 3.9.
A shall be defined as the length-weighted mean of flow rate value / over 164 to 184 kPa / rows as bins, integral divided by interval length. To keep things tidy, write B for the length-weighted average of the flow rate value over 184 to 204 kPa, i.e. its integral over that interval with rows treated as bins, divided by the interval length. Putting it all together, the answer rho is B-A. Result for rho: 1.7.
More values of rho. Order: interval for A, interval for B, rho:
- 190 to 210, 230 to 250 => 1.2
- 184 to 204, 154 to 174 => -3.2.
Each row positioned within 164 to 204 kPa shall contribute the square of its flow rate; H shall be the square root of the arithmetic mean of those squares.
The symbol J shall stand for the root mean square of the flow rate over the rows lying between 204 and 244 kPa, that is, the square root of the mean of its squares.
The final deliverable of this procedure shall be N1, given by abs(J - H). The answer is 1.8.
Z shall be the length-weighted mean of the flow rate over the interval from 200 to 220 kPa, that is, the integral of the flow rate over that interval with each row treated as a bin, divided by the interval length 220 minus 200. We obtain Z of 82.9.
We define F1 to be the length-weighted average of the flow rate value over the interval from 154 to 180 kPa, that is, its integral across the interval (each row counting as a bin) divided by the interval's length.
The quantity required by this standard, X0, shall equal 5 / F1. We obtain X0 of 0.0623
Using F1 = 80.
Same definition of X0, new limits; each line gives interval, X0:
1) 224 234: 0.0581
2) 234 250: 0.0593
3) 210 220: 0.0592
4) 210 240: 0.0590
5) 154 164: 0.0628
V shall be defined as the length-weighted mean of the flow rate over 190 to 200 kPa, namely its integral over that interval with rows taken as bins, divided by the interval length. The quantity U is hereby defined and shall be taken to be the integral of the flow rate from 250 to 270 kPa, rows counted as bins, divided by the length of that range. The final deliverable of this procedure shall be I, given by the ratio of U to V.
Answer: 0.81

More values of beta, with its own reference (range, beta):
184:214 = -30.2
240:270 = -34.0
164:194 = -30.7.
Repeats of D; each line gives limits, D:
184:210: 5.6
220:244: 3.6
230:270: 10.0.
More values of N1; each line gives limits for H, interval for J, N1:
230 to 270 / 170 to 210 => 4.7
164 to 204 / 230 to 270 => 4.7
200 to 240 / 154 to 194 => 3.5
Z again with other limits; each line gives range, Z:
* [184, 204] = 82.8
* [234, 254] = 84.2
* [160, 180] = 80.2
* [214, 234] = 86.0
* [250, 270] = 68.8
